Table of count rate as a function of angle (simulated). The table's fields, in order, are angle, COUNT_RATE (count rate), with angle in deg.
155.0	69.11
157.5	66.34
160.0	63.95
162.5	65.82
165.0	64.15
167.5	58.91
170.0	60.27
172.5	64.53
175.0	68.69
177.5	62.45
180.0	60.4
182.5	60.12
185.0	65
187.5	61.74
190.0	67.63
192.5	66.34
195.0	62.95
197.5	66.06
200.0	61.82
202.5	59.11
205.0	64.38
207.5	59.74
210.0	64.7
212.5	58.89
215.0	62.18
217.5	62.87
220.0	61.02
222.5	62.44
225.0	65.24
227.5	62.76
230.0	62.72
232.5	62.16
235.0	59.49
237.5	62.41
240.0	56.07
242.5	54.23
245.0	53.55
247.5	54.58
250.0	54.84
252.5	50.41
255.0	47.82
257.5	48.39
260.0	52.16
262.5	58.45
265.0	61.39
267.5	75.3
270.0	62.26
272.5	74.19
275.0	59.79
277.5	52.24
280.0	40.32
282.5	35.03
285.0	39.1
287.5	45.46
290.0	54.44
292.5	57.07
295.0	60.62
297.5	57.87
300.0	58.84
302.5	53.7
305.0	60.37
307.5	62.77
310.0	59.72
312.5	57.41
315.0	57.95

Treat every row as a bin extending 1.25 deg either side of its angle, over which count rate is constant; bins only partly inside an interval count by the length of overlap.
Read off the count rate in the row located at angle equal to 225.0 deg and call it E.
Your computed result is 65.24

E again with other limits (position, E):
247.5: 54.58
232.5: 62.16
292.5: 57.07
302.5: 53.7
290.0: 54.44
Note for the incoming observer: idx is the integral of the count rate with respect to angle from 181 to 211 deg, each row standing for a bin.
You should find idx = 1898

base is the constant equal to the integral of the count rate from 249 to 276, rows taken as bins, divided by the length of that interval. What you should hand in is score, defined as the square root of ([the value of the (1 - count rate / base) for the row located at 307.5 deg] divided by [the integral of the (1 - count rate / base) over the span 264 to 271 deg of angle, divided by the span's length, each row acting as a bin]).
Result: 0.72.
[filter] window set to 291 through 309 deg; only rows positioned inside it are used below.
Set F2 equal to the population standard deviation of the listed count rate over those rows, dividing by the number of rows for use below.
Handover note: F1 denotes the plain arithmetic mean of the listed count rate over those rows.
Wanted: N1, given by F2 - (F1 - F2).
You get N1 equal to -53.3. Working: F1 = 58.7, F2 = 2.7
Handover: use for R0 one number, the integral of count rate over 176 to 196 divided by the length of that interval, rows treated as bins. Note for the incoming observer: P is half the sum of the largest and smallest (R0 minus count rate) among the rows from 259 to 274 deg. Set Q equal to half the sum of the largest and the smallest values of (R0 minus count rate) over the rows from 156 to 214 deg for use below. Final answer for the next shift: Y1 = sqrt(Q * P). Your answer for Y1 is 0.4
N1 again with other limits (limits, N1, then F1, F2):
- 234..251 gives -50.4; 56.5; 3.0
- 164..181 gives -56.6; 62.8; 3.1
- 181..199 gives -59.2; 64.3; 2.5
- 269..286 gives -25.1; 51.8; 13.4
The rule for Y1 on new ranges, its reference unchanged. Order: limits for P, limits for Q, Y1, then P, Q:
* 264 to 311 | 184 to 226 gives 1.1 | 8.2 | 0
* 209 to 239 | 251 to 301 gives 3.3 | 1.3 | 8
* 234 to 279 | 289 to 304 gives 3.4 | 1.8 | 6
